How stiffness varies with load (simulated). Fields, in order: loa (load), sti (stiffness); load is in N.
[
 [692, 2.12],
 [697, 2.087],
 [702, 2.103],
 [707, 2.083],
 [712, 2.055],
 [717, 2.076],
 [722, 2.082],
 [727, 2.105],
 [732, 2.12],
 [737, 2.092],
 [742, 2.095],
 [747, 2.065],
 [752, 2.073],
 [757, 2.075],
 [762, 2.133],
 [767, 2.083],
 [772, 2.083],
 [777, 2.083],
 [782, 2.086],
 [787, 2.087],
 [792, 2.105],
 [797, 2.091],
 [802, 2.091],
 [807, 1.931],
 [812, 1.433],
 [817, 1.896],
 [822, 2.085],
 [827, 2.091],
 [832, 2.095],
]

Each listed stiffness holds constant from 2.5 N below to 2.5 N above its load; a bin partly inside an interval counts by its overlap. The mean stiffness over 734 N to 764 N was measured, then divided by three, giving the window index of 0.696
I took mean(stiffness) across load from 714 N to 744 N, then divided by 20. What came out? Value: 0.105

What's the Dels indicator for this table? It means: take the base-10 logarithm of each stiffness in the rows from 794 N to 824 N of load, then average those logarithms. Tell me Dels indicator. 0.280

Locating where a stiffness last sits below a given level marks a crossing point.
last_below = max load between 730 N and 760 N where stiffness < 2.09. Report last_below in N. 757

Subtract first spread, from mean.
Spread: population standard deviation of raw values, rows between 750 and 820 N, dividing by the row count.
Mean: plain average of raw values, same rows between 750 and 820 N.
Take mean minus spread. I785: 1.84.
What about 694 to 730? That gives 2.07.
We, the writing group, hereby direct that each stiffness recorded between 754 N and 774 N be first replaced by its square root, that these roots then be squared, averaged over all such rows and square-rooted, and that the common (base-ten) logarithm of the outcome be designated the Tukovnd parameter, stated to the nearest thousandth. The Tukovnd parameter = 0.160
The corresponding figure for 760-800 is 0.160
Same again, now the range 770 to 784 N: 0.159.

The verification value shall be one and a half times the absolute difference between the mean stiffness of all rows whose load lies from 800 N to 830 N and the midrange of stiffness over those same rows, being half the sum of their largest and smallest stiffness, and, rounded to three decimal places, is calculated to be 0.239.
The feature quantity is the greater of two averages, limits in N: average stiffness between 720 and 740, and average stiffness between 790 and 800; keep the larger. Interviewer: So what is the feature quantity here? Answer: 2.10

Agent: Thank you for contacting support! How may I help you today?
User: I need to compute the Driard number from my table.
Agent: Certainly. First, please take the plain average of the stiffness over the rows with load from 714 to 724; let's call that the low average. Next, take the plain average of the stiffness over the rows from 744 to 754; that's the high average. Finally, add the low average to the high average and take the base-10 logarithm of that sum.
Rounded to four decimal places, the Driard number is 0.6178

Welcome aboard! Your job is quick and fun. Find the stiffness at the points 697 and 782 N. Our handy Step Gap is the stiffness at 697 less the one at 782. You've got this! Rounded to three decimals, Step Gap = 0.001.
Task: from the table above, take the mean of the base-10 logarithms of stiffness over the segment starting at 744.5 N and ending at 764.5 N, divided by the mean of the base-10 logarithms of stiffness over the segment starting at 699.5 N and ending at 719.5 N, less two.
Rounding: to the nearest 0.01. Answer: -1.00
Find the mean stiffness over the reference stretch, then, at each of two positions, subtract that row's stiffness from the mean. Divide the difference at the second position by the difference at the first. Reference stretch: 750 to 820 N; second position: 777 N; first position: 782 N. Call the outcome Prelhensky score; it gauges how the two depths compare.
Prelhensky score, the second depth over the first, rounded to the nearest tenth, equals 1.0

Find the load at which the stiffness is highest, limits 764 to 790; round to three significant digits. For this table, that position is 787 N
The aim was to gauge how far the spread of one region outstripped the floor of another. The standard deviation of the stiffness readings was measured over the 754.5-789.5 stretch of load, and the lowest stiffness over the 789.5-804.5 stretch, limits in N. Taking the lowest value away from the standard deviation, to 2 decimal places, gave -2.07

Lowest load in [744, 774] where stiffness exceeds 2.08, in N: 762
